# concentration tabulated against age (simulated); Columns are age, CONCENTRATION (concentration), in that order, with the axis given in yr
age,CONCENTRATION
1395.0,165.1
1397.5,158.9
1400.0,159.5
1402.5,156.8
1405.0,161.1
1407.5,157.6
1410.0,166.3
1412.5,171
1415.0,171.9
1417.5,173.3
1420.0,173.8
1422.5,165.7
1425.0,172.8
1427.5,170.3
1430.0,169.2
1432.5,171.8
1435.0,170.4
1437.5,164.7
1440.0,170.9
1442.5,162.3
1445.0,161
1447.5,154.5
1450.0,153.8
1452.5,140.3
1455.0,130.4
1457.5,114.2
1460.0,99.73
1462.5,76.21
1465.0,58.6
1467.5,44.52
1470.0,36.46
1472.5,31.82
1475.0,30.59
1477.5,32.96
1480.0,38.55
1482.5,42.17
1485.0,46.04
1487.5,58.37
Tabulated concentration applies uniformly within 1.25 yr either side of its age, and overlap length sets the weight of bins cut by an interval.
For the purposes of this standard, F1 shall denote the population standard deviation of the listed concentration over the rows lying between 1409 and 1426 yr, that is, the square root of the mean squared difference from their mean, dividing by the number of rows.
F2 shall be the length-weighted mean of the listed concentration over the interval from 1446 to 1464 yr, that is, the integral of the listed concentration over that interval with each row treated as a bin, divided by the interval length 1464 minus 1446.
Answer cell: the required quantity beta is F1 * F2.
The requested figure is 382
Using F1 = 3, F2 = 124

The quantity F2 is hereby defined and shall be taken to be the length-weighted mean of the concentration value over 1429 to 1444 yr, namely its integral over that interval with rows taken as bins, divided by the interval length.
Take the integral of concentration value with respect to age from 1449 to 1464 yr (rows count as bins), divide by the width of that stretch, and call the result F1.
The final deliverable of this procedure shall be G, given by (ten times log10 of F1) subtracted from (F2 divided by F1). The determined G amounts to -19.3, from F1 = 118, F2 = 168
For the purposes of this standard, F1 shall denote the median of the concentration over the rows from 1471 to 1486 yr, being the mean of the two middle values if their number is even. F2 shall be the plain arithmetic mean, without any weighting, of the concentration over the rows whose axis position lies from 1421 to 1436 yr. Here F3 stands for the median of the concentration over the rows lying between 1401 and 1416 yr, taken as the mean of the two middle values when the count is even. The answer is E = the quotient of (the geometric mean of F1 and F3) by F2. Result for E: 0.4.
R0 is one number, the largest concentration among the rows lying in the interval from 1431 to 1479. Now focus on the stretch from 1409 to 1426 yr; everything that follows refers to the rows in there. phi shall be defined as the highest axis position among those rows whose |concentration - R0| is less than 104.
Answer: 1425.0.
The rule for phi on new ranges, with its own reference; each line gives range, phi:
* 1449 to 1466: 1462.5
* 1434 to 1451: 1450.0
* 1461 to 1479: 1462.5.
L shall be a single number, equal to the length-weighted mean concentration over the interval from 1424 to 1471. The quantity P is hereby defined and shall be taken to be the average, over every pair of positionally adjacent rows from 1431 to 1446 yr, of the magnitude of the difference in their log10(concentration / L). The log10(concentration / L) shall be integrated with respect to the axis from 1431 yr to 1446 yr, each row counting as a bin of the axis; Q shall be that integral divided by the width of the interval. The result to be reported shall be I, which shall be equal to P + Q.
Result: 0.111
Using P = 0.012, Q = 0.099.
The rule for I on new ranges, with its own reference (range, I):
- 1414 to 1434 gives 0.118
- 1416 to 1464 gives 0.073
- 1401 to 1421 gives 0.106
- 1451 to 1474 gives -0.190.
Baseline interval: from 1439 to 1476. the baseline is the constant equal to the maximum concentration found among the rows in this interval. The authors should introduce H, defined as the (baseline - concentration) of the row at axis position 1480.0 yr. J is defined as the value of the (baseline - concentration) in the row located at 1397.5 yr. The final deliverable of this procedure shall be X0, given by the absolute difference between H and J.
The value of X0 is 120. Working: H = 132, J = 12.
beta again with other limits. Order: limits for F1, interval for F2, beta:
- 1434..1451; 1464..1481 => 245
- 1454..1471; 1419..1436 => 5665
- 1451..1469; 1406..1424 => 5668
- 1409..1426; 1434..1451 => 502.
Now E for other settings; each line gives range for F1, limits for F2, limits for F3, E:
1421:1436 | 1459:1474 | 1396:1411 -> 2.8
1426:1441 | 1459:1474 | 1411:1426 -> 3.0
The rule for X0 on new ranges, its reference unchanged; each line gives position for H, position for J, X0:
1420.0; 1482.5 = 132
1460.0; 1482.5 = 58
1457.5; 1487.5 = 56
